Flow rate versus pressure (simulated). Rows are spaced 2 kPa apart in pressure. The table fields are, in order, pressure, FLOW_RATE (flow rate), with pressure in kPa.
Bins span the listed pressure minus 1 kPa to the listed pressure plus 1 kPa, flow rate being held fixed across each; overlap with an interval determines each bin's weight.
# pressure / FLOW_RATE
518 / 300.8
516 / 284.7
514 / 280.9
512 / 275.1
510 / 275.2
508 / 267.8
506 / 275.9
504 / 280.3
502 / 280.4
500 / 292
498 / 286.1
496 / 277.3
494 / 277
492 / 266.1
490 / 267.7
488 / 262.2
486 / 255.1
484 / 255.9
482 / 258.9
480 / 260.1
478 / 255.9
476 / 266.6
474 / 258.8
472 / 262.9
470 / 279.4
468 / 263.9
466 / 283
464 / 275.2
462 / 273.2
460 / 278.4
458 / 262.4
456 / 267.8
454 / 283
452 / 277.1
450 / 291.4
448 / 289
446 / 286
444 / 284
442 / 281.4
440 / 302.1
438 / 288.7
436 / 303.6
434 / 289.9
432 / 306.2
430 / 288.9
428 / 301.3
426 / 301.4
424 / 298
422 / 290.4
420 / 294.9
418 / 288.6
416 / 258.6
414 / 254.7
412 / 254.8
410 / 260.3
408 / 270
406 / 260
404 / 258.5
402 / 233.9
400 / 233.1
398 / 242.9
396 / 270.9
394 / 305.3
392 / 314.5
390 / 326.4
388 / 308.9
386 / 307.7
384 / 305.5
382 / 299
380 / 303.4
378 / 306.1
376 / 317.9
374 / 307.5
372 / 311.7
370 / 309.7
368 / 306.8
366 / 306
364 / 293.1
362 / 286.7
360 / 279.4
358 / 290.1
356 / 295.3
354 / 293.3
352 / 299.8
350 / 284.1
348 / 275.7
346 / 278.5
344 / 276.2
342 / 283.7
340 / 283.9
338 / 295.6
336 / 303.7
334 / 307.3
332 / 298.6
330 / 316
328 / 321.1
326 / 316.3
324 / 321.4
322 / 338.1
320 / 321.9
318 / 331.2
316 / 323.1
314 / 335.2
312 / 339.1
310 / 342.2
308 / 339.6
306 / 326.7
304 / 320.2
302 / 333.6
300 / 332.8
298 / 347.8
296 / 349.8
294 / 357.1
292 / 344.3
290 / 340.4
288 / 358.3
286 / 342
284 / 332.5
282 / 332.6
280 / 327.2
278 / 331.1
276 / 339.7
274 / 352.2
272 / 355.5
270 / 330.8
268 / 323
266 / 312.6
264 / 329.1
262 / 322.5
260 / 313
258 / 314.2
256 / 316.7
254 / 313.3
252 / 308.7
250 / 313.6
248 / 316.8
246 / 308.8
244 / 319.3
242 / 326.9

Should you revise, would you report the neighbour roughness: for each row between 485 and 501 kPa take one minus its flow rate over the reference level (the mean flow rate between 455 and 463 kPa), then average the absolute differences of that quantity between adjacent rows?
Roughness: 0.0212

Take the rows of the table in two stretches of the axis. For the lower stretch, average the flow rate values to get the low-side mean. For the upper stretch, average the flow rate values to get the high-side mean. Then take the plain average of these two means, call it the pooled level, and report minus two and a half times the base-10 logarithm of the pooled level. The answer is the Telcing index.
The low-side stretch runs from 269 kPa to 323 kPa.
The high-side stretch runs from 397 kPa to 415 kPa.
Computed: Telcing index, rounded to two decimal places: -6.17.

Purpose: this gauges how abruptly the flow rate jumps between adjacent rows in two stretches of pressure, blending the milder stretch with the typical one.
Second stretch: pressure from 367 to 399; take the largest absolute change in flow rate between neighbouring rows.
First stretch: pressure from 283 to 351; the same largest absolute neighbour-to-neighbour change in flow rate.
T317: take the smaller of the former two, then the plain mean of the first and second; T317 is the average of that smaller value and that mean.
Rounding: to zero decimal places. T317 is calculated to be 22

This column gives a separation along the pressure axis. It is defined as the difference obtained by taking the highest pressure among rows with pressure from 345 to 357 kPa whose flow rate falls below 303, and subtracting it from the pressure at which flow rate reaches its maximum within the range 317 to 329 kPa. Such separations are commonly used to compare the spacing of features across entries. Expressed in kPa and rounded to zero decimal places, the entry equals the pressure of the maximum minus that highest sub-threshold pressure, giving -34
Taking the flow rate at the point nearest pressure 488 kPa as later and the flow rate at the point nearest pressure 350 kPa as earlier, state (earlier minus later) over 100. 0.22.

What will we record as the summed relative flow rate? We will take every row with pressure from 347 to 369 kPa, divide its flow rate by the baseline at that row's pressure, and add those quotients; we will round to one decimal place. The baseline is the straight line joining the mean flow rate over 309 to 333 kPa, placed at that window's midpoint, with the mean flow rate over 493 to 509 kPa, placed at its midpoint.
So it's 10.2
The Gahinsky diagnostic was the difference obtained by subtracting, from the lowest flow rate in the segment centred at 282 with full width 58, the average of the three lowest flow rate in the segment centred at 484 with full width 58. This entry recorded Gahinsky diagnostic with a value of 57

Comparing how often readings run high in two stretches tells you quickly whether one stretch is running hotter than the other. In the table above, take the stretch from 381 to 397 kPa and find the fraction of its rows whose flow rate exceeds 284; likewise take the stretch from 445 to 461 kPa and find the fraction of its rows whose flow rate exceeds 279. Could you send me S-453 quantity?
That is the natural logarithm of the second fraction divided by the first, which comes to -0.6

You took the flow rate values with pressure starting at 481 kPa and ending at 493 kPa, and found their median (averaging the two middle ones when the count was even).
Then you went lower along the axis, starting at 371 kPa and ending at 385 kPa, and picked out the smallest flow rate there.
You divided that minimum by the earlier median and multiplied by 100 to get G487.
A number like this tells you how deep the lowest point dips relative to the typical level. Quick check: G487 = 115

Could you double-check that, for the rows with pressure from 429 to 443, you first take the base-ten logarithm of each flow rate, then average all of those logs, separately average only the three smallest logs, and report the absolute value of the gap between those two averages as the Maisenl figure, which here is 0.012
